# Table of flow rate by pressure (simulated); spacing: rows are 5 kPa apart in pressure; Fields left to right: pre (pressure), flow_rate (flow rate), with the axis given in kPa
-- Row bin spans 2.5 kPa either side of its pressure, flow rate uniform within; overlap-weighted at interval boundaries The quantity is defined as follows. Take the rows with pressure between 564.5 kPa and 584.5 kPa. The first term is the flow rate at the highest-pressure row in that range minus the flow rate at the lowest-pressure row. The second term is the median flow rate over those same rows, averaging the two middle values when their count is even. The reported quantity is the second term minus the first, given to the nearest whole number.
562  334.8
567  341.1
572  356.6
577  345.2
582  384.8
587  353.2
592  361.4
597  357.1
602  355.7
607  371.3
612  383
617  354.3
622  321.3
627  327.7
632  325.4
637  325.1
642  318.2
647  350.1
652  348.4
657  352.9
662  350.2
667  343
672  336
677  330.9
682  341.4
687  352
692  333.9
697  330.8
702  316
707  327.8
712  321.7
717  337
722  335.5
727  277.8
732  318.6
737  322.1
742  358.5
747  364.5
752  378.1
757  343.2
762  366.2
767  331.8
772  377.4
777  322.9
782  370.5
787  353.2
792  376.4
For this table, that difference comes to 307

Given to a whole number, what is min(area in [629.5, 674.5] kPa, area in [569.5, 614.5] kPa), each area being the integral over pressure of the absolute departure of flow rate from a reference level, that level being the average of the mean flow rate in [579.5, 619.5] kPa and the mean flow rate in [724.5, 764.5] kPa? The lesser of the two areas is 531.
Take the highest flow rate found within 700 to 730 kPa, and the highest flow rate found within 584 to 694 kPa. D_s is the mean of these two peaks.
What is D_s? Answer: 360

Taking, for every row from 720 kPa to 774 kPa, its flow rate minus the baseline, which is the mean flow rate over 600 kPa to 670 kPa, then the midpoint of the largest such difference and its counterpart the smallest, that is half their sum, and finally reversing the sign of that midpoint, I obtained 17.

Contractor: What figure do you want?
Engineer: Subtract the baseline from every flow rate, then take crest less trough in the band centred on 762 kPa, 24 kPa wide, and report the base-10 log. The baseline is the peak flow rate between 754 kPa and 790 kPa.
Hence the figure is 1.67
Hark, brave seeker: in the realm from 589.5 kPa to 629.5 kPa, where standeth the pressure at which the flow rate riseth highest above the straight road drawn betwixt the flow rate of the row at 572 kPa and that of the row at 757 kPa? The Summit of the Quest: 612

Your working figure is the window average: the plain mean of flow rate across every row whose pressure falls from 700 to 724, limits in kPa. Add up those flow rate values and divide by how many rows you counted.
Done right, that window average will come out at 328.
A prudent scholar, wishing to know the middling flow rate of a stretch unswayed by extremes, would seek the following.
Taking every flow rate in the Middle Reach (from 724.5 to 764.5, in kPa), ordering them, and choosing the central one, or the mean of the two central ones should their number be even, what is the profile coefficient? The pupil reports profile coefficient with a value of 351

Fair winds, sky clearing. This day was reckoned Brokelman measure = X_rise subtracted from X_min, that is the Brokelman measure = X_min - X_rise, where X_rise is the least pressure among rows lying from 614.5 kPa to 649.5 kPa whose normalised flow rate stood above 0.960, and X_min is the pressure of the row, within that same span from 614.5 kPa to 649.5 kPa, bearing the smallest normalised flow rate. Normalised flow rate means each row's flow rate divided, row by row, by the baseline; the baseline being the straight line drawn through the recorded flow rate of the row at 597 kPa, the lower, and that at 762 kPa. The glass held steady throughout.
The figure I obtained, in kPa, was 25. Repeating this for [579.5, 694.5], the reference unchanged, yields 60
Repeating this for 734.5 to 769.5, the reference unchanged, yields -5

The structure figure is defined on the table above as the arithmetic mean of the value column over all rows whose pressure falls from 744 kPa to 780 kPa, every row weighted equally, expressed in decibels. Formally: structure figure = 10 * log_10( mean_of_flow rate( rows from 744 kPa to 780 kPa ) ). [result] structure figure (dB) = 25.5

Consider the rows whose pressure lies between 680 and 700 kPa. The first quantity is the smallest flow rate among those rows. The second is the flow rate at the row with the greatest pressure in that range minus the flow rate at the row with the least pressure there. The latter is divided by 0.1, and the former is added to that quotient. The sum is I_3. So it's 225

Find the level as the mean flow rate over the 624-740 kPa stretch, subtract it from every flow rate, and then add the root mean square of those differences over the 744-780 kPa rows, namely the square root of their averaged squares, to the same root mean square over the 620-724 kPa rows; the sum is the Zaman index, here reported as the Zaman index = 42.9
